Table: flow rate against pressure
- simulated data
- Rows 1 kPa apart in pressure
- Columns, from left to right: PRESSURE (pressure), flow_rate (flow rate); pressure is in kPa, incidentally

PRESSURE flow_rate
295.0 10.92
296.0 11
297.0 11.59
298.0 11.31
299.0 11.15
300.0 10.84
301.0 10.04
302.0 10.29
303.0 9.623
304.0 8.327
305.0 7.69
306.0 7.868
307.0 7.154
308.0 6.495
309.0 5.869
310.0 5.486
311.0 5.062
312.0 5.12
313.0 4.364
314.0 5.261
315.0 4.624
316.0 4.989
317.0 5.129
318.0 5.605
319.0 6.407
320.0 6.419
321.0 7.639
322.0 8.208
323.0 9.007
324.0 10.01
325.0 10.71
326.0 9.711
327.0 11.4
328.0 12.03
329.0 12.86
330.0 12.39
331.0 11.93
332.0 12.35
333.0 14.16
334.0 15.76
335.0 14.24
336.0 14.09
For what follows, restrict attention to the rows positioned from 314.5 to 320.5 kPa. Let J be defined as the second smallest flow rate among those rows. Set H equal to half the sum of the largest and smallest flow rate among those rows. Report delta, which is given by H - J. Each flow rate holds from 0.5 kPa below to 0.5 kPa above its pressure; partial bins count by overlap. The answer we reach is 0.5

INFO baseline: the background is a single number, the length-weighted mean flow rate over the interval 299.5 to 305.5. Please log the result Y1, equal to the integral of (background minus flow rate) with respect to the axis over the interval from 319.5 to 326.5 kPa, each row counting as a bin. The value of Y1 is 5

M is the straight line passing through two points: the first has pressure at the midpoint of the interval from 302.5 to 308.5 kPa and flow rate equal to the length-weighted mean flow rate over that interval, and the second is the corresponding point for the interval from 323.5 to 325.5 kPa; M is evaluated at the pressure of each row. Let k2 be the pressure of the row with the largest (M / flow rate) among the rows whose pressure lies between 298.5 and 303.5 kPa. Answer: 303.0 kPa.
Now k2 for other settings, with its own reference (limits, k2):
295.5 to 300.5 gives 300.0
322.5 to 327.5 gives 323.0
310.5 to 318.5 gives 313.0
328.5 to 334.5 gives 331.0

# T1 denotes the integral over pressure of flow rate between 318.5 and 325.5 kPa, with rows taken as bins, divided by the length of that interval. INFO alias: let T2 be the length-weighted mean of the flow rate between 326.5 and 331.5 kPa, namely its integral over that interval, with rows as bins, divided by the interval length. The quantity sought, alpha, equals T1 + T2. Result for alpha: 20.5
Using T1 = 8.3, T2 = 12.1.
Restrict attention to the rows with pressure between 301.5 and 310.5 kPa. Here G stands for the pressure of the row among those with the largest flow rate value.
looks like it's 302.0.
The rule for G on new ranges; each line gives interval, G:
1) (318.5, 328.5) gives 328.0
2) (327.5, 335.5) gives 334.0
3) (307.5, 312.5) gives 308.0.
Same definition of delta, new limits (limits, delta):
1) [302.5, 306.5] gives 0.8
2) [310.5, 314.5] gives -0.2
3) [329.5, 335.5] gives 1.5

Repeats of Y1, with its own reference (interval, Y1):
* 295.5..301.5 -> -9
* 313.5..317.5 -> 18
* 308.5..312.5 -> 16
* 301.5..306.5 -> 4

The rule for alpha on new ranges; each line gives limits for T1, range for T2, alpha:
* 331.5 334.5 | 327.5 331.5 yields 26.4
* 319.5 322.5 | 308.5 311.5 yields 12.9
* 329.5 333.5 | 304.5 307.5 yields 20.3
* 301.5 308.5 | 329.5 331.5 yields 20.4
